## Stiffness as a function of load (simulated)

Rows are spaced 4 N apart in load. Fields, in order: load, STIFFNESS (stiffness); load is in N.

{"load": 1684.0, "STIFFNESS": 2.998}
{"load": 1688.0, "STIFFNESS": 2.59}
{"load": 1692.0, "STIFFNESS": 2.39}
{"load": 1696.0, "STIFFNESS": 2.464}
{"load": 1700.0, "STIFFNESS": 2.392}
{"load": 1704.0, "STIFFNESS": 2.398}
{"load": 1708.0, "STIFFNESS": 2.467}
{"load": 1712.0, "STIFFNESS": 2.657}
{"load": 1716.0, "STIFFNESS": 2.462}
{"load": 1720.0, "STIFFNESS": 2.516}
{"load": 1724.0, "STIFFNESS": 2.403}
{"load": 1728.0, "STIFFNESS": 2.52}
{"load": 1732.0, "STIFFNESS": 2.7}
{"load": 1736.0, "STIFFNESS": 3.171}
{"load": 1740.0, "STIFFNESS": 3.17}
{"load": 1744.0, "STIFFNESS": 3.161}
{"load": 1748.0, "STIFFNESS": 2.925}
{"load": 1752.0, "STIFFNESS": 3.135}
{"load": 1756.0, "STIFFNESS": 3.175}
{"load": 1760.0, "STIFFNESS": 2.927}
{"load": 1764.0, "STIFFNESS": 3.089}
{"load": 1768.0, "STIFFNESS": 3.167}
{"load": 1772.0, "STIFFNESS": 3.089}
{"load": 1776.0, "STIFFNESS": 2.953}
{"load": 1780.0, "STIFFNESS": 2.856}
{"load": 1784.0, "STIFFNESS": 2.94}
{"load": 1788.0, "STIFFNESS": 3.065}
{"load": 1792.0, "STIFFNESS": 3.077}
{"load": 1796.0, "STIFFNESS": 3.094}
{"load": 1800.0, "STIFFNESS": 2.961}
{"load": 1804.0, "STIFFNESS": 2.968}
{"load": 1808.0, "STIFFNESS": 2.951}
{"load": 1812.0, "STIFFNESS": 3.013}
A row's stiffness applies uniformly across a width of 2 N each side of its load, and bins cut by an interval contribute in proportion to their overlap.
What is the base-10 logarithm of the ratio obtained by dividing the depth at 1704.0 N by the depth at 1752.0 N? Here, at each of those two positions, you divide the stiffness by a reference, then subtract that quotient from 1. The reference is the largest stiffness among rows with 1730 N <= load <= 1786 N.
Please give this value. 1.3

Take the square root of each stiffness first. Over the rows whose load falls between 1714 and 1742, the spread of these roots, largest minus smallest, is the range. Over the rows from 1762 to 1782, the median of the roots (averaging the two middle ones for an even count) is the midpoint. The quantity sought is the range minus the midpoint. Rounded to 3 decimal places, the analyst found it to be -1.527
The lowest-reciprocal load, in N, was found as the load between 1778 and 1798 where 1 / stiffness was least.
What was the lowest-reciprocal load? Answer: 1796.0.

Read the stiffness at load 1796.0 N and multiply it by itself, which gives 10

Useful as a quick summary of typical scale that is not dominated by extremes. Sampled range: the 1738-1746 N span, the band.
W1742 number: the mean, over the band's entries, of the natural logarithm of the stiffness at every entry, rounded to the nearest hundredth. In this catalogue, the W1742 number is 1.15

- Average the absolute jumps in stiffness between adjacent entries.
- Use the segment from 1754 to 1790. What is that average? 0.13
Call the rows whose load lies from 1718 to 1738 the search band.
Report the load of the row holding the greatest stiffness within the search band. 1736.0 N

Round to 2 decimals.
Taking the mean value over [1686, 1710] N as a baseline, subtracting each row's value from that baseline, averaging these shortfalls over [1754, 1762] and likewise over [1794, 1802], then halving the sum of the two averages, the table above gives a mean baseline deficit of -0.59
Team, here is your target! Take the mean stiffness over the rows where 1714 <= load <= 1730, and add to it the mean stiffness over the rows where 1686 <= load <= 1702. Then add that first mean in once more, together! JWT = 7.41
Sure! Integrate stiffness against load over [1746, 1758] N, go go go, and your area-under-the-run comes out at 36.9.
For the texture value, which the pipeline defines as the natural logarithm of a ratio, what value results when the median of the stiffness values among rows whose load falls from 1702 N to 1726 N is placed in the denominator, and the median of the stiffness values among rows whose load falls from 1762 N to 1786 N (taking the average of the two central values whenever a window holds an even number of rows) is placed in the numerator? 0.20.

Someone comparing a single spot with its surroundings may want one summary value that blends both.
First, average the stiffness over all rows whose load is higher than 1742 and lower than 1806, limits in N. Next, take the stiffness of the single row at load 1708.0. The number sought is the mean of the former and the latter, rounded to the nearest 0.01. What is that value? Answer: 2.75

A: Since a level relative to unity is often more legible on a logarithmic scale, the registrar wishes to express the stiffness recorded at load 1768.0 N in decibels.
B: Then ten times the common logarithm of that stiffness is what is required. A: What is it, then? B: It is 5.0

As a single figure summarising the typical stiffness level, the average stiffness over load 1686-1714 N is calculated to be 2.48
